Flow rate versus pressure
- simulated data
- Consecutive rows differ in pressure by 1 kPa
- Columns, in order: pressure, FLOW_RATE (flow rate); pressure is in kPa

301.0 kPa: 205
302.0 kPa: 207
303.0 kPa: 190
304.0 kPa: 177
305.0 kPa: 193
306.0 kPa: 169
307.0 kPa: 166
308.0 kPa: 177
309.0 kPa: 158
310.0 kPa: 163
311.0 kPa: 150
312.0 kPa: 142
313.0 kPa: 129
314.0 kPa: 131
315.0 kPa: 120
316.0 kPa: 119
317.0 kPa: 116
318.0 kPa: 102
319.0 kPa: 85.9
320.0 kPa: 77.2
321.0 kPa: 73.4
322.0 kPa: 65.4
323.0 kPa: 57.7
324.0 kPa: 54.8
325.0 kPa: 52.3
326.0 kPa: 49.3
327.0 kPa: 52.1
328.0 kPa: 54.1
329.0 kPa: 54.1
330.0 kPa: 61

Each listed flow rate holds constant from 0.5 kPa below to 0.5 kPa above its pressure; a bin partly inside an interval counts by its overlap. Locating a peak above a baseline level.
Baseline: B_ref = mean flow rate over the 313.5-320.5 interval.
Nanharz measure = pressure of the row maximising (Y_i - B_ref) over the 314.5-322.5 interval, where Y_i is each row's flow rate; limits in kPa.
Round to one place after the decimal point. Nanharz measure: 315.0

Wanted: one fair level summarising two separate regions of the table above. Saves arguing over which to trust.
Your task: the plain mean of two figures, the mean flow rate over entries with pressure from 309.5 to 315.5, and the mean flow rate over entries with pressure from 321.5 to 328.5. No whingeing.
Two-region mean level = 97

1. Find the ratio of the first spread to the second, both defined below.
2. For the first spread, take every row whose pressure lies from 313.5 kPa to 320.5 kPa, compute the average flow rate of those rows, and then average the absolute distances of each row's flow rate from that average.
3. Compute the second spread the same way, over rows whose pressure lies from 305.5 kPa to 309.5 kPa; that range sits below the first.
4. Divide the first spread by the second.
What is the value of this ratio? 3.0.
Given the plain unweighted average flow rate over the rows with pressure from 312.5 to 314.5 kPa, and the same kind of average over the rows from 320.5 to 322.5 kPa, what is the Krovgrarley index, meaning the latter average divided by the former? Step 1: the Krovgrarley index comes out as 0.53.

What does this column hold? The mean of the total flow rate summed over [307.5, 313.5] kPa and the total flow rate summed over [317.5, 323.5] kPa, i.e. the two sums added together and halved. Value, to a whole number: 690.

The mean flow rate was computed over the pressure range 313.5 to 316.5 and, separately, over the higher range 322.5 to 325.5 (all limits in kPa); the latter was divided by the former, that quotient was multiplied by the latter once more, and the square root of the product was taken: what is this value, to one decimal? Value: 4.9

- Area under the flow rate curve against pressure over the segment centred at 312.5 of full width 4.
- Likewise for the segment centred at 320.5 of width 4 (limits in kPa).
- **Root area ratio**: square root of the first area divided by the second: 1.4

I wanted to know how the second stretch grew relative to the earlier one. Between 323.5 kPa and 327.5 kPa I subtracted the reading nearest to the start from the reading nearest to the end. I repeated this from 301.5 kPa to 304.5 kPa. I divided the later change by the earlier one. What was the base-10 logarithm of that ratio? -1.0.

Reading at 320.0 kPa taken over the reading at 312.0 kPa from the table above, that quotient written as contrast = 0.54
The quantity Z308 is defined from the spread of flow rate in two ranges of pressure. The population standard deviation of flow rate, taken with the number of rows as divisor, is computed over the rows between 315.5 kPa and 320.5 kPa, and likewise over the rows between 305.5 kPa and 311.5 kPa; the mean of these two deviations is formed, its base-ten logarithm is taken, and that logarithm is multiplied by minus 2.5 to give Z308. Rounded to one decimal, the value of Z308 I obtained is -2.7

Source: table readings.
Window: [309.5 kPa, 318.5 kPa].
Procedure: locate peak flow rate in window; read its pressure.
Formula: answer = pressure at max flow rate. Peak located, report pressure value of 310.0 kPa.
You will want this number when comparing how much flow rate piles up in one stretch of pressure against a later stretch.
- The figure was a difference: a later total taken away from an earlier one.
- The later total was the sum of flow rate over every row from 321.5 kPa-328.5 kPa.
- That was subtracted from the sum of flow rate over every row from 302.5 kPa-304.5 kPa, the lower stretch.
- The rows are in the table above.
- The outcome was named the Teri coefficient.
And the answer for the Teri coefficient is -19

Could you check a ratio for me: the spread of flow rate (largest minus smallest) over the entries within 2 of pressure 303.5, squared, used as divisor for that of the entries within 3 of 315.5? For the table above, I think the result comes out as 0.032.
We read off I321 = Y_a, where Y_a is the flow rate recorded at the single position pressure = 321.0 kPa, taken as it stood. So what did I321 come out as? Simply 73.4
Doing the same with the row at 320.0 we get 77.2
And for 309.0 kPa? 158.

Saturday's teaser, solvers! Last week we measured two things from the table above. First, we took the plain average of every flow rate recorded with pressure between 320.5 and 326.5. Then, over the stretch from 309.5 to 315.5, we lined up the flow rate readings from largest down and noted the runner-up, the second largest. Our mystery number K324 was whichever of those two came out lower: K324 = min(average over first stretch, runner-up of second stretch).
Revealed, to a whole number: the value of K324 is 59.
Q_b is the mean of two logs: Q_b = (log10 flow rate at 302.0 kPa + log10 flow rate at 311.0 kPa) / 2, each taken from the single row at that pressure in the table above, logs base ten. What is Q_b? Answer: 2.2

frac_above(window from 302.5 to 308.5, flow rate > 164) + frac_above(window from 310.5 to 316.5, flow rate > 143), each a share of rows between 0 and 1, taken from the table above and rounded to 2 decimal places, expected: 1.17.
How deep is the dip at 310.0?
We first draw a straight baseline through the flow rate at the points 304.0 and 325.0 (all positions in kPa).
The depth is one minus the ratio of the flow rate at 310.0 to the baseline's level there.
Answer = -0.15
